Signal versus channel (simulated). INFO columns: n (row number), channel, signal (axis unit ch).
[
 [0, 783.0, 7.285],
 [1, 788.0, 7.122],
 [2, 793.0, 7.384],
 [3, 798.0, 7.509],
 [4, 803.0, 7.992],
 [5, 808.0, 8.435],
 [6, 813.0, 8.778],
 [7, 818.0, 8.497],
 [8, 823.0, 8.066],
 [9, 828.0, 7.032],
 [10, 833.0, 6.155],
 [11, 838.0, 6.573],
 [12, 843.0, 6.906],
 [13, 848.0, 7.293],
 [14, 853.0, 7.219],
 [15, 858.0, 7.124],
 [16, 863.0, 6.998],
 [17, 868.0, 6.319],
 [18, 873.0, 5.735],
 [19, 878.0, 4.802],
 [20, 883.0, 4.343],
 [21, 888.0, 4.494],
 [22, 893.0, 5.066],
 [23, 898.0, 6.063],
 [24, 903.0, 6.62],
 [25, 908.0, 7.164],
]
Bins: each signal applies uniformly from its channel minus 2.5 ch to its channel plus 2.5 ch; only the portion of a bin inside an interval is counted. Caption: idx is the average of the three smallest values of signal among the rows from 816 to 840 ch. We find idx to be 6.6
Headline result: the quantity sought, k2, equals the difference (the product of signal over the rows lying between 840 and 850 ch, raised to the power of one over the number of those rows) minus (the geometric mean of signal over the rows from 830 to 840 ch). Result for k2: 1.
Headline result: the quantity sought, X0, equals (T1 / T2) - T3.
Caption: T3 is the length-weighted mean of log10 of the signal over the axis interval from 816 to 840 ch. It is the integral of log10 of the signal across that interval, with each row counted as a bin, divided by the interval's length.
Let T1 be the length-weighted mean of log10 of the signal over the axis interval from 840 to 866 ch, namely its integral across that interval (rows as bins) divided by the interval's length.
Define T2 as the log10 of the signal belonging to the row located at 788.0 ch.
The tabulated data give 0.14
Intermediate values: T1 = 0.85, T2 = 0.853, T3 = 0.857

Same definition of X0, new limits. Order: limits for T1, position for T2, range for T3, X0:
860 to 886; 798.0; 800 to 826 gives -0.07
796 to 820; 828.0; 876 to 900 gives 0.39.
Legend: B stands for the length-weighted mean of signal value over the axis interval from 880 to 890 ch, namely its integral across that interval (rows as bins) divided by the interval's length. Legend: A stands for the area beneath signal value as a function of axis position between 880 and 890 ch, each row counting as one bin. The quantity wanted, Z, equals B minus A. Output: -40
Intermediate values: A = 44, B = 4.4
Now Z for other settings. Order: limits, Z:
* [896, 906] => -58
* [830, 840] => -57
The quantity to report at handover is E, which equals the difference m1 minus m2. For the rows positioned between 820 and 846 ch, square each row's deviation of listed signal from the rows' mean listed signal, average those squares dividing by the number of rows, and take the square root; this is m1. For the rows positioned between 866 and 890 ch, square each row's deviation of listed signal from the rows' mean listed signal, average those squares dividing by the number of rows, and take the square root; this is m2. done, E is -0.13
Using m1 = 0.6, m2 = 0.8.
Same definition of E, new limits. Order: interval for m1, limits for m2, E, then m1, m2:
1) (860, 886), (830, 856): 0.55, 1.0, 0.4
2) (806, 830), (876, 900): 0.00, 0.6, 0.6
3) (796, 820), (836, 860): 0.18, 0.4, 0.3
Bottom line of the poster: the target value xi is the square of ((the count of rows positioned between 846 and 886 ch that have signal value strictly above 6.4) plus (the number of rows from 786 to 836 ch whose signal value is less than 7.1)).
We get 36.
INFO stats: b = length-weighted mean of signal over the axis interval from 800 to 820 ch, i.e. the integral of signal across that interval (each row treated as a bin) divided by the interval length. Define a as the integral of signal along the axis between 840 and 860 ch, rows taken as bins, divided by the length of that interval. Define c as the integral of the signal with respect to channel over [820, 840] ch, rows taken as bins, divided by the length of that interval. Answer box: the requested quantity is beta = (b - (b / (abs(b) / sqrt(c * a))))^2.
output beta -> 1.8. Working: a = 7.1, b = 8.4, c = 7.0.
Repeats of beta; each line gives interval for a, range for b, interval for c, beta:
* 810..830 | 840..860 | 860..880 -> 0.0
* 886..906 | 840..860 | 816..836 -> 0.5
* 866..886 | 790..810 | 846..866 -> 2.8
